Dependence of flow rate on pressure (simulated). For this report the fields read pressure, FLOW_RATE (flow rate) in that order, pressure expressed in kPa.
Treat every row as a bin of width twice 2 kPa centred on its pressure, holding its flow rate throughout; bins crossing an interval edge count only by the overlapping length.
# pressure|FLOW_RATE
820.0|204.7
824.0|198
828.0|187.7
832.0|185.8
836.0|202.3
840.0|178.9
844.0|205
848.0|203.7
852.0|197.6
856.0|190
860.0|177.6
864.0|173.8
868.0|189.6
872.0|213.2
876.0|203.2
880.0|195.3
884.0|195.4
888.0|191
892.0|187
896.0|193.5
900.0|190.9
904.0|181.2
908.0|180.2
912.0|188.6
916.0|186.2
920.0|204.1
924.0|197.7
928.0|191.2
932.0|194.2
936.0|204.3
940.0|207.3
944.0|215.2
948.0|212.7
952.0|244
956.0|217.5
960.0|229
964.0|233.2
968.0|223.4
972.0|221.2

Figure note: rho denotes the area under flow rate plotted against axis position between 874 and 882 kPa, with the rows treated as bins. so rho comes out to 1594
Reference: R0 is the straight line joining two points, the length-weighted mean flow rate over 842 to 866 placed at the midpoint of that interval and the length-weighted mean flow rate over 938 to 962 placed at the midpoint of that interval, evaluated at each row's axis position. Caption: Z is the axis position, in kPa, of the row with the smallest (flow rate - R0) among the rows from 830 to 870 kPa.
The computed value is 864.0 kPa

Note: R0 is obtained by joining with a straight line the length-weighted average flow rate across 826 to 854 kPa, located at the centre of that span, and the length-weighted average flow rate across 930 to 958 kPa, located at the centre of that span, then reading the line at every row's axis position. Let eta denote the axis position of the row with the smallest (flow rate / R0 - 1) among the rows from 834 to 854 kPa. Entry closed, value 840.0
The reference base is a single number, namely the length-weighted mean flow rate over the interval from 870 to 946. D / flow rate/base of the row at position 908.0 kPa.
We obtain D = 0.92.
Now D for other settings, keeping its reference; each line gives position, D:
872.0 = 1.09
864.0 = 0.89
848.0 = 1.04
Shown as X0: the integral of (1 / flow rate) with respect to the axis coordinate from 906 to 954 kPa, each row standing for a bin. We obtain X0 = 0.24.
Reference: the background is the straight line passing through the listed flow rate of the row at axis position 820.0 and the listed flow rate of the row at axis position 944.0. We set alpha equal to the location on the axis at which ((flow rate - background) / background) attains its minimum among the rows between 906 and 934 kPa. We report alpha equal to 908.0 kPa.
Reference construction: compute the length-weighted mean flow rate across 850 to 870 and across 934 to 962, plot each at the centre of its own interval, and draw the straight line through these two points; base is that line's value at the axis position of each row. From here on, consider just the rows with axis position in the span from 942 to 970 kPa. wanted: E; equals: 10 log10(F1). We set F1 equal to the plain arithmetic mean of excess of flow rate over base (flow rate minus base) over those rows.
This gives 5.4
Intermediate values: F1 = 3.4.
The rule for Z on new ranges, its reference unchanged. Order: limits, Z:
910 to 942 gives 916.0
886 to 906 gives 904.0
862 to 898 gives 864.0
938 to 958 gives 940.0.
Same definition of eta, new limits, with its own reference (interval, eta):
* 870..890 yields 888.0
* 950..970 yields 956.0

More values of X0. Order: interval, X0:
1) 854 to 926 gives 0.38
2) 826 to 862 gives 0.19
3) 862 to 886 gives 0.12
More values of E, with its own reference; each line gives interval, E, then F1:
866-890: 7.4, 5.5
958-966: 8.6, 7.3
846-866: 6.3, 4.3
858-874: -2.3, 0.6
